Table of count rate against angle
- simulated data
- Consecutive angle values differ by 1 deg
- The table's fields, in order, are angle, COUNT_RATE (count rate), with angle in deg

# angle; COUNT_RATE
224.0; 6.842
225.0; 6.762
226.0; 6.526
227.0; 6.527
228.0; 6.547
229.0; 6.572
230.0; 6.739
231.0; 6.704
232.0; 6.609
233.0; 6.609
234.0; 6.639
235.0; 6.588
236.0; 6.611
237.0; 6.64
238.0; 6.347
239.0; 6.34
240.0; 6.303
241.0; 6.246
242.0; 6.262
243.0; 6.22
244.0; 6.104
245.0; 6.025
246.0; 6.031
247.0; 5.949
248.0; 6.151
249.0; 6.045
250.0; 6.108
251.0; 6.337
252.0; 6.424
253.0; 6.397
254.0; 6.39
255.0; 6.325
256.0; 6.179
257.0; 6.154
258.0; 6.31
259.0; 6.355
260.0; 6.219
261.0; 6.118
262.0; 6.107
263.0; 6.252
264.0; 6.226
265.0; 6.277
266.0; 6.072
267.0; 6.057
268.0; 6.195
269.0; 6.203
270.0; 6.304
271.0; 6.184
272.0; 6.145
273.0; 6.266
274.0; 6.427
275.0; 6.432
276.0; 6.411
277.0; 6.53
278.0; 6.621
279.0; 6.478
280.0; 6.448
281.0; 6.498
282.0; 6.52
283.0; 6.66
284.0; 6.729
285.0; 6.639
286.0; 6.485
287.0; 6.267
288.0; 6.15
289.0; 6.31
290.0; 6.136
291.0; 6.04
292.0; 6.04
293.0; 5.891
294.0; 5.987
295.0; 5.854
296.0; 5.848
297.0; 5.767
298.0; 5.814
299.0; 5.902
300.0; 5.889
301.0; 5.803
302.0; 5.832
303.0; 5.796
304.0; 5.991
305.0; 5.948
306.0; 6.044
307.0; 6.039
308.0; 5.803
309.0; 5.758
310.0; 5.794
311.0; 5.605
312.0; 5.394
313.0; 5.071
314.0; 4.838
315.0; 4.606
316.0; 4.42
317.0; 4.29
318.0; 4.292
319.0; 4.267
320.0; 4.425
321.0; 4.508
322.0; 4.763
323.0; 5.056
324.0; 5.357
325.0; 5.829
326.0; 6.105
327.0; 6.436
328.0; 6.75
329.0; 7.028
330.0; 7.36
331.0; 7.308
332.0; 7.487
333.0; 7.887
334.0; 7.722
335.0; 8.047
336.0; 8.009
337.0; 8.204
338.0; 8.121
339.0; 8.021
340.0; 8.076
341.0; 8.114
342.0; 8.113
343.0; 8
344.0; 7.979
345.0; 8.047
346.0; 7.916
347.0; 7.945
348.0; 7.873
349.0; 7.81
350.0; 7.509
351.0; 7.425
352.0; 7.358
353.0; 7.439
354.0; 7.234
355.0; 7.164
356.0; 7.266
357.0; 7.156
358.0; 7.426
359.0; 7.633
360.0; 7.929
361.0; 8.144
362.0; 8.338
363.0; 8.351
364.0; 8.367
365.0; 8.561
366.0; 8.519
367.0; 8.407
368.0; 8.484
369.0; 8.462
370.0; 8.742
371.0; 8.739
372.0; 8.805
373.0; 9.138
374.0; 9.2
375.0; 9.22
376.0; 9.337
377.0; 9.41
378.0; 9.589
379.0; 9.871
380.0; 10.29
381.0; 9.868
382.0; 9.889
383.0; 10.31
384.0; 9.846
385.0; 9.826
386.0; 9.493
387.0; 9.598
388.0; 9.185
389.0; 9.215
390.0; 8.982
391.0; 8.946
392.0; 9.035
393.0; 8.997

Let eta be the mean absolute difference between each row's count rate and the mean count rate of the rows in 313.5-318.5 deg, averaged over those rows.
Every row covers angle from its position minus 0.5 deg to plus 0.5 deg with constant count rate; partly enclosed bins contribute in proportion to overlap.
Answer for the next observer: 0.186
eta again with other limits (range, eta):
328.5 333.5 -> 0.218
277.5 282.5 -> 0.046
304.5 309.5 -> 0.110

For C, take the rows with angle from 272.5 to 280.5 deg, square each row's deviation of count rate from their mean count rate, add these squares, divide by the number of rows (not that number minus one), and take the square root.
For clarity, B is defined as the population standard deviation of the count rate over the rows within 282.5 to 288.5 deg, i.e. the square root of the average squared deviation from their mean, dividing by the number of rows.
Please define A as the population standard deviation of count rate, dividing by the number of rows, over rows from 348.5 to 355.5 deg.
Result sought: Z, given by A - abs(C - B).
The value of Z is 0.08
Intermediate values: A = 0.19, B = 0.21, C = 0.095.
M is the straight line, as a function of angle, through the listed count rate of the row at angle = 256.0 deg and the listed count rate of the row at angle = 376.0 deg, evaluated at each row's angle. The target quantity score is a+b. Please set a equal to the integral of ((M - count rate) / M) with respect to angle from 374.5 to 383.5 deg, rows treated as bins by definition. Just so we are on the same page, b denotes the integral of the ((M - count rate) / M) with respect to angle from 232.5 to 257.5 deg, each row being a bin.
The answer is -2.1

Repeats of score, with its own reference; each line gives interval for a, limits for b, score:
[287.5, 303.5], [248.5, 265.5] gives 2.7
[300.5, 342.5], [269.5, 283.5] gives 9.8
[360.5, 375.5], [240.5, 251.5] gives 0.4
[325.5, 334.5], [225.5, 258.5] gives -2.1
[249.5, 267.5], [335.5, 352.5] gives 1.2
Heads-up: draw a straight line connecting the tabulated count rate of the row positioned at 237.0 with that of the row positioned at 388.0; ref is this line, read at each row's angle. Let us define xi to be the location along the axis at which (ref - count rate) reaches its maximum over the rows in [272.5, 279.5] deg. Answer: 273.0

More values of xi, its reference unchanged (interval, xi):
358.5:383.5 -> 359.0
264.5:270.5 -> 267.0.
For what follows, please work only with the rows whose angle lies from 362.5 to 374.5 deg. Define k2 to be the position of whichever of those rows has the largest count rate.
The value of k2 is 374.0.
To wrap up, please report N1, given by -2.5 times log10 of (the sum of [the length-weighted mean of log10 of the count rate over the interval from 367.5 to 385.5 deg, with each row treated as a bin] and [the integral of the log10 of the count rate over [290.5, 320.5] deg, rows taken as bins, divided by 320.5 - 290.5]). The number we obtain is -0.58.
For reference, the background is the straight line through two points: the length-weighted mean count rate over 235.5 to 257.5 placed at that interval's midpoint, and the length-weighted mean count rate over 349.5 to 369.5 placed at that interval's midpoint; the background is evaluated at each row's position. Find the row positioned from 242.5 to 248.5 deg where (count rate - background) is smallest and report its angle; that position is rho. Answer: 247.0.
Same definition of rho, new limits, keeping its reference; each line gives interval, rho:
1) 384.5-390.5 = 390.0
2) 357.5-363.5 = 358.0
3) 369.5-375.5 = 371.0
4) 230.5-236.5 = 235.0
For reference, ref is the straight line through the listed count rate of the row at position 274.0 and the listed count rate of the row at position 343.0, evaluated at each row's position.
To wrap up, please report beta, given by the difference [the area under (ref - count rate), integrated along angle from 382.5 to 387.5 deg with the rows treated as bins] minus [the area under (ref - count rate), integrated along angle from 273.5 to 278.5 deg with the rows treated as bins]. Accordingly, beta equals -4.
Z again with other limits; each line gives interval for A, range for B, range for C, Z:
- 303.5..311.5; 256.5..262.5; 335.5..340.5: 0.12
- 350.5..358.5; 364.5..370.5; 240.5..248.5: 0.11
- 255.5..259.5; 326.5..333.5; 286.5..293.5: -0.23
